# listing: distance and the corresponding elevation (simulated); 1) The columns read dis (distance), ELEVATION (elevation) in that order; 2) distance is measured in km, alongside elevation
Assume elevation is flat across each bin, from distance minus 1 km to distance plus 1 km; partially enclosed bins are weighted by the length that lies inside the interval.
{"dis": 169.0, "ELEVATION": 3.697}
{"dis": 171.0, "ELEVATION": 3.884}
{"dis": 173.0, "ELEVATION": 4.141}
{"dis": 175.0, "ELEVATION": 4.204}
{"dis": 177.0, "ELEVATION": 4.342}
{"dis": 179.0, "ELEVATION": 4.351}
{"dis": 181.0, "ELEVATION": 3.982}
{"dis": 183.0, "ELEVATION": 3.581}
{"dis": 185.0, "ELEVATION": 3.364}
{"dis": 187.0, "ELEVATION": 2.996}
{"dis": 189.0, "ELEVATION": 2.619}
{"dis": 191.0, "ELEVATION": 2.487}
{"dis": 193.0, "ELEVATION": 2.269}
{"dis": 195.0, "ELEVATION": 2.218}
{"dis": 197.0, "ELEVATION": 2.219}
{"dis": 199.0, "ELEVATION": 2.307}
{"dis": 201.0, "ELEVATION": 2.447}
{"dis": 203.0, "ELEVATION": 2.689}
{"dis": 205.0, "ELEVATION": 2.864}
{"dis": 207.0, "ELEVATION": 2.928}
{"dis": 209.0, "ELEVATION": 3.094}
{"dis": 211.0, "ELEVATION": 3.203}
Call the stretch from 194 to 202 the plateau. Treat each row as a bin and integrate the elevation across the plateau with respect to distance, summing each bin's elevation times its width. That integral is 18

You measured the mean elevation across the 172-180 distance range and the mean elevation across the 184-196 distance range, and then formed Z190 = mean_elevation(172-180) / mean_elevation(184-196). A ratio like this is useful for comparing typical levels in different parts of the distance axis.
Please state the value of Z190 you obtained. 1.60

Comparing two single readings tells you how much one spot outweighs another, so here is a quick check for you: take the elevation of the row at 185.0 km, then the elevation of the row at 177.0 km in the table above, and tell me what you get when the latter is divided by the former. 1.3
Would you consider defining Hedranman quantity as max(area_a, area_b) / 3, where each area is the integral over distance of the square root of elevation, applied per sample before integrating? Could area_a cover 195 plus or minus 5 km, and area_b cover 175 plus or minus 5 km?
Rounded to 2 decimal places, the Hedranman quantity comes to 6.82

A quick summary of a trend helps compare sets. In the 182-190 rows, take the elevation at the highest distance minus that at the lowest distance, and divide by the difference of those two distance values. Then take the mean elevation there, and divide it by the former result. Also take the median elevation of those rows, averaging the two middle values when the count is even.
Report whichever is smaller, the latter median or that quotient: -19.6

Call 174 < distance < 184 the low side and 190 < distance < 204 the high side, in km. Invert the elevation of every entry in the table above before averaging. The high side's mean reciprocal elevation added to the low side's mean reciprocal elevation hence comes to 0.67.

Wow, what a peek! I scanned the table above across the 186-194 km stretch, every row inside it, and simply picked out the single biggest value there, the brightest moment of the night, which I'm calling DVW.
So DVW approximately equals 2.996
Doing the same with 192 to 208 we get 2.928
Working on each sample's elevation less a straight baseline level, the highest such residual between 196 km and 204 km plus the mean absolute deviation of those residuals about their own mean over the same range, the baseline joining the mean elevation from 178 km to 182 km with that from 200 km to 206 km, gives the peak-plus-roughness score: 0.31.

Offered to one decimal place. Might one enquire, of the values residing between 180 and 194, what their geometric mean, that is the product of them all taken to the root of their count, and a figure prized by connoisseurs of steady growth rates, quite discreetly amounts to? 3.0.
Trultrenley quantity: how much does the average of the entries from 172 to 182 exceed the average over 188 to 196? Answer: 1.8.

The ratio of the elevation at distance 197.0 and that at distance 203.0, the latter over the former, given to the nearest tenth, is 1.2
